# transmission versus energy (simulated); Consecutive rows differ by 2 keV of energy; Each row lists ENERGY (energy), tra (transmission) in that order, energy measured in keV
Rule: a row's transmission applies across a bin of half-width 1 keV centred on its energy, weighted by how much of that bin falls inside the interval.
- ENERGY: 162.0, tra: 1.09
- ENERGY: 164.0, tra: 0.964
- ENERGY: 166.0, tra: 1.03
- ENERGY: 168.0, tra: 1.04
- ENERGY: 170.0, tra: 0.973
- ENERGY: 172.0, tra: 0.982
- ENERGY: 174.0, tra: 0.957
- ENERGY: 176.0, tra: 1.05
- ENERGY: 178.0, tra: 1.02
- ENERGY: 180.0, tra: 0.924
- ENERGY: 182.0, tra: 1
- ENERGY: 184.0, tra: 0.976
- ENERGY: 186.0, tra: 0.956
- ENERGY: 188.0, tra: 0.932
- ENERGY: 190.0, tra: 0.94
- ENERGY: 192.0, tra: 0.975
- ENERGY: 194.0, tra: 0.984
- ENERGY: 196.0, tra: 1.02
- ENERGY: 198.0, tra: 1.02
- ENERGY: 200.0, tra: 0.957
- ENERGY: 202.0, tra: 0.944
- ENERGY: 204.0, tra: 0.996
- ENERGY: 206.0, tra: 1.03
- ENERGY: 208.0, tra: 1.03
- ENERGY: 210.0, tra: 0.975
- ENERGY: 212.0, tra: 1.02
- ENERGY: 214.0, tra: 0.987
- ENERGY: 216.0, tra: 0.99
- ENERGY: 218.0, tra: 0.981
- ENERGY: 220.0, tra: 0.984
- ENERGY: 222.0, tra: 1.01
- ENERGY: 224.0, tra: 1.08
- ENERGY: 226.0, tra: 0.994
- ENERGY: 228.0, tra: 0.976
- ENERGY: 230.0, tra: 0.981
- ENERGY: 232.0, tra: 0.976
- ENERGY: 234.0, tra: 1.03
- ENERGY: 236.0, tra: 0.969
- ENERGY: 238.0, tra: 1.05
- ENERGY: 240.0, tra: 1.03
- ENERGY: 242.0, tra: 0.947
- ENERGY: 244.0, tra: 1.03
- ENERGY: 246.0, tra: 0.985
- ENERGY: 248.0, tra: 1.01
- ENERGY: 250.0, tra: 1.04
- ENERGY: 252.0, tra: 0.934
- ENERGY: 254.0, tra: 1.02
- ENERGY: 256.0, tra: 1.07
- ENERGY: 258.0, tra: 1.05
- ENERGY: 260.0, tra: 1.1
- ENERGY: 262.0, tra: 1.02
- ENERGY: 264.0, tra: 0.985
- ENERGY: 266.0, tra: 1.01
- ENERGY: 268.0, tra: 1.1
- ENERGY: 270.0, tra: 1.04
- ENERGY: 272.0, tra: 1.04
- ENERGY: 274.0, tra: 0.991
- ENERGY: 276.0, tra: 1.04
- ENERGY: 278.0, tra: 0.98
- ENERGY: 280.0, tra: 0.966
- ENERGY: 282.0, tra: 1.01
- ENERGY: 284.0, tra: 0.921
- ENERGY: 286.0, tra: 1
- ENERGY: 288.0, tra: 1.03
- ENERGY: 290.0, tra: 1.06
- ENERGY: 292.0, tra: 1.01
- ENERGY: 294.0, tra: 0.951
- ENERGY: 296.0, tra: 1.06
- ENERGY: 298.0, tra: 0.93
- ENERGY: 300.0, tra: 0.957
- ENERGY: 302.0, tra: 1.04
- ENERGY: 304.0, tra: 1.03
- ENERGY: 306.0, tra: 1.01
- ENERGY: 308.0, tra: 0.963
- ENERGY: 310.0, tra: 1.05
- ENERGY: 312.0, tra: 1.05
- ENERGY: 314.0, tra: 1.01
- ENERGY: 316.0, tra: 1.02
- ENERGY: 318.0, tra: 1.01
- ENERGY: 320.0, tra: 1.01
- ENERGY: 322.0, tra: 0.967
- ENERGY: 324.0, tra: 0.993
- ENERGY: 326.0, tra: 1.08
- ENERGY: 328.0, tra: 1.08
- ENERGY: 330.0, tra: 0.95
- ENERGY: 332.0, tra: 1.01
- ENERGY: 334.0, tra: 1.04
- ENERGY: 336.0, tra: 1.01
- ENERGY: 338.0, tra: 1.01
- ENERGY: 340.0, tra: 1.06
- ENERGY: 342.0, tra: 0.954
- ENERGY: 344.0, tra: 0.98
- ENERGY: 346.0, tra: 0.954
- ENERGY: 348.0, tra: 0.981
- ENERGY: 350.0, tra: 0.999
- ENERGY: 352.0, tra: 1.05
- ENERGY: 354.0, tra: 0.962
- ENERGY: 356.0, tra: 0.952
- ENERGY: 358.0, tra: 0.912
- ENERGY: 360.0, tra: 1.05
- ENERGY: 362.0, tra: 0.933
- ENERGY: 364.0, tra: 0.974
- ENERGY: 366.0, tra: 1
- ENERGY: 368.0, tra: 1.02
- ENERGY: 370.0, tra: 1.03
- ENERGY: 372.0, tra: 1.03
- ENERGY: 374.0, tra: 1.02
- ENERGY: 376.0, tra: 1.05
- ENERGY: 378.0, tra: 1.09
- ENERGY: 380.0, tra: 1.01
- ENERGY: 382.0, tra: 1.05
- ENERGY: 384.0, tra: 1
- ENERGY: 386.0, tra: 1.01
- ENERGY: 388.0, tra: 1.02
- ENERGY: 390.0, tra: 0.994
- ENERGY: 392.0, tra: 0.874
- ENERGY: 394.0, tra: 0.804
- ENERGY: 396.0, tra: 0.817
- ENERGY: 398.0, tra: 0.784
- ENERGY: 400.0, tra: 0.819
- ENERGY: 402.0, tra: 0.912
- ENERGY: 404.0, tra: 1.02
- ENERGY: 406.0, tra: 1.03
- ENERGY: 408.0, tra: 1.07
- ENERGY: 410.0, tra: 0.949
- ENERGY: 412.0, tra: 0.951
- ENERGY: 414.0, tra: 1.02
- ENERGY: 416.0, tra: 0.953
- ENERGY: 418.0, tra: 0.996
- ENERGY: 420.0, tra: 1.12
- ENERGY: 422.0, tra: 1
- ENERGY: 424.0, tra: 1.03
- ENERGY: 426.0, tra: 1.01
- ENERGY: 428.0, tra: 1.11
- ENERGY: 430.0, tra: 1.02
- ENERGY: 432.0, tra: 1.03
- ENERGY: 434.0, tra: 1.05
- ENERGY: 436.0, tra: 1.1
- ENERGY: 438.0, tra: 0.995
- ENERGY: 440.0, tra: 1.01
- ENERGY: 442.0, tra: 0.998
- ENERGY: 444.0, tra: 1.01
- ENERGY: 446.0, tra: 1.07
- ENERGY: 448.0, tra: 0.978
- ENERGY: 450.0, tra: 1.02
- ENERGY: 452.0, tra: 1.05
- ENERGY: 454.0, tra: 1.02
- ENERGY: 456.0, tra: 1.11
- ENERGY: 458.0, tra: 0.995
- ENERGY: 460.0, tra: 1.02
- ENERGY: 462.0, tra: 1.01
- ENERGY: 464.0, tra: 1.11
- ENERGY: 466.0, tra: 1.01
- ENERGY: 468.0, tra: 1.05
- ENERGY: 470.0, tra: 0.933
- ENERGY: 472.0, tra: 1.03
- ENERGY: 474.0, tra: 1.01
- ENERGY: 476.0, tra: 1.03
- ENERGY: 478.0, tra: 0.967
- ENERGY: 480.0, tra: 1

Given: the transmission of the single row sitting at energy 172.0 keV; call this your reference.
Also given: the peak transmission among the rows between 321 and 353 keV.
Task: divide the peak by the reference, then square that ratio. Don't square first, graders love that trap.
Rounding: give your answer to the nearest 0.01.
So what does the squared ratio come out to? 1.21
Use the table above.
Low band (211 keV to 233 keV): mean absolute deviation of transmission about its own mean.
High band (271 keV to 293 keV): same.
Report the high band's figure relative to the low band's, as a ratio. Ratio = 1.4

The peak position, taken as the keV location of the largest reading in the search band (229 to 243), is 238.0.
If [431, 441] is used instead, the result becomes 436.0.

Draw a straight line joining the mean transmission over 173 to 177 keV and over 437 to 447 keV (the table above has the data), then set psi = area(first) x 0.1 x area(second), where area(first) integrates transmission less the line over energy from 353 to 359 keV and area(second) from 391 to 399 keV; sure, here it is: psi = 0.066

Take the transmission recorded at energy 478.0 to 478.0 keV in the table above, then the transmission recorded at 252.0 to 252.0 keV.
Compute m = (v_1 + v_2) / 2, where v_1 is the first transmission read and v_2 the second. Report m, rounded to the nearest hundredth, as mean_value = 0.95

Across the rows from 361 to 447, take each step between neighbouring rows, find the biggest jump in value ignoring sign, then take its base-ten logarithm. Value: -0.91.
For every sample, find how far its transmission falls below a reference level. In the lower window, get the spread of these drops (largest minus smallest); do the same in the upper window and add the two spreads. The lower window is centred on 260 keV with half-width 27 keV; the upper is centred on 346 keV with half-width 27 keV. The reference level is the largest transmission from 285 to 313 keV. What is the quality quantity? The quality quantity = 0.35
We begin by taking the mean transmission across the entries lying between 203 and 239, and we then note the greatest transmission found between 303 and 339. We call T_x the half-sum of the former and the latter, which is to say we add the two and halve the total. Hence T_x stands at 1.04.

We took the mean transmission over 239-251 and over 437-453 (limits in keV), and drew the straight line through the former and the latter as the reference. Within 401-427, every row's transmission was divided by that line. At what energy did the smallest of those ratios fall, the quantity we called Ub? 402.0 keV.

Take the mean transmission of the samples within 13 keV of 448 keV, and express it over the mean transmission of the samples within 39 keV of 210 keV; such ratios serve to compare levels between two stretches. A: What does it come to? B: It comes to 1.04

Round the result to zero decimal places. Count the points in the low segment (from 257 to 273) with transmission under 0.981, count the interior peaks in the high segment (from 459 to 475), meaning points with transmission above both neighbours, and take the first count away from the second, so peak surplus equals 3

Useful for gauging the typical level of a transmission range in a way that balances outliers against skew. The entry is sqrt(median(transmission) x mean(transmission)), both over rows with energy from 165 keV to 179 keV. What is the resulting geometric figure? 1.01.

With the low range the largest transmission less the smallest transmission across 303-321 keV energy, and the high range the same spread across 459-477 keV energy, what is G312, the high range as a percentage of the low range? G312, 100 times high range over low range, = 203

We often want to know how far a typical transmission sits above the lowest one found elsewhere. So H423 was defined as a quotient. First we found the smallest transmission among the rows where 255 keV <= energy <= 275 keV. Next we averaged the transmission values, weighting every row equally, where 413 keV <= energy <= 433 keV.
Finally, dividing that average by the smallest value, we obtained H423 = 1.04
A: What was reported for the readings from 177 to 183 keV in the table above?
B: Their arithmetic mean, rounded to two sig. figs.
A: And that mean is 0.98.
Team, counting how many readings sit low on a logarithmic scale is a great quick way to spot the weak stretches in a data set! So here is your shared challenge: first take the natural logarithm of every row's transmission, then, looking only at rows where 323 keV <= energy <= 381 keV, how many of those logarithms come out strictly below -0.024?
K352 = 8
